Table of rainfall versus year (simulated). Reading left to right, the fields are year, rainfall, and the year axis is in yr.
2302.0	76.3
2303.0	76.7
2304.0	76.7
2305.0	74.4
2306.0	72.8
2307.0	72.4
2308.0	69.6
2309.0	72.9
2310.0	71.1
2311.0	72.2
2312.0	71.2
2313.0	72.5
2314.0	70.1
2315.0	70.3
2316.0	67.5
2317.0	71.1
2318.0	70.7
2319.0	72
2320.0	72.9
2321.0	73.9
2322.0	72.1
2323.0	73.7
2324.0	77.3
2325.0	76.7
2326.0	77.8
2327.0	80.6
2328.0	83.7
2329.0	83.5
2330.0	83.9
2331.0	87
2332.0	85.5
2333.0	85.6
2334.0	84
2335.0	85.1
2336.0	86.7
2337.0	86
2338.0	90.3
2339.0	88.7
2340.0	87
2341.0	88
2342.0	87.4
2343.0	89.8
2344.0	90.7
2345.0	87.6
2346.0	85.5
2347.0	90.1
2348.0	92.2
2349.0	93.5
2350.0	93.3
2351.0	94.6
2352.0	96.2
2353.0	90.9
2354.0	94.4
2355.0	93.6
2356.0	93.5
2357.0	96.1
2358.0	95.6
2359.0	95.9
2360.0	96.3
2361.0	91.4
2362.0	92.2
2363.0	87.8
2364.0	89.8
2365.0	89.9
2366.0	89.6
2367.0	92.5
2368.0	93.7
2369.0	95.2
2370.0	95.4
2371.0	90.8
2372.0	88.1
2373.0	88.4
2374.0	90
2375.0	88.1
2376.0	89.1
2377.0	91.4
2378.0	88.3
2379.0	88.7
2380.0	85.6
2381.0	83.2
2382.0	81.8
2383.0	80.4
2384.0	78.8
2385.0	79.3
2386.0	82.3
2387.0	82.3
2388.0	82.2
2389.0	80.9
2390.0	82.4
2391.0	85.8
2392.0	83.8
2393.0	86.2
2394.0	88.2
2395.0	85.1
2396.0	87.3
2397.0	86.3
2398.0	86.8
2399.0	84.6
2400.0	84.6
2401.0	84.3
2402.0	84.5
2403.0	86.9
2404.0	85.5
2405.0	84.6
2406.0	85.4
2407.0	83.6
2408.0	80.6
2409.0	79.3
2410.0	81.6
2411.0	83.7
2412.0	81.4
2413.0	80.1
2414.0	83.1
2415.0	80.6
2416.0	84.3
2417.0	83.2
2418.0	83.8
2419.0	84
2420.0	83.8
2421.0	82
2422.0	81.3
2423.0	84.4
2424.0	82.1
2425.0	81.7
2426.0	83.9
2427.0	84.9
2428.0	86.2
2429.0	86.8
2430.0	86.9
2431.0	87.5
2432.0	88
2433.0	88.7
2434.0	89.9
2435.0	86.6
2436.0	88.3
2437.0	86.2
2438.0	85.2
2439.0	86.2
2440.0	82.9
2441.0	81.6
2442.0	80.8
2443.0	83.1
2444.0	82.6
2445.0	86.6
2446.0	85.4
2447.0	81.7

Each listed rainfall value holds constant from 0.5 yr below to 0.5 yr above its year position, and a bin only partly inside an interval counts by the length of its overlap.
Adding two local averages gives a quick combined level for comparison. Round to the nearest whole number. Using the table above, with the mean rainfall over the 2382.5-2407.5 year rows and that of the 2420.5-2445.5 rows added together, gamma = 169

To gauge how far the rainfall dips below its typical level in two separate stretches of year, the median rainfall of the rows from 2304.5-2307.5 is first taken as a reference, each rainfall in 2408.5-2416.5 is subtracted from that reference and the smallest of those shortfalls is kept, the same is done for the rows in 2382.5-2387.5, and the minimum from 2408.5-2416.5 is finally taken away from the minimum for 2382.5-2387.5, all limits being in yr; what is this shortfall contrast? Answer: 2.0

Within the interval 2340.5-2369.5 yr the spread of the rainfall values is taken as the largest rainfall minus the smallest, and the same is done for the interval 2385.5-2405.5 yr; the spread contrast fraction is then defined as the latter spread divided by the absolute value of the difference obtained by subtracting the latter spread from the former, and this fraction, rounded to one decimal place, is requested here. 2.1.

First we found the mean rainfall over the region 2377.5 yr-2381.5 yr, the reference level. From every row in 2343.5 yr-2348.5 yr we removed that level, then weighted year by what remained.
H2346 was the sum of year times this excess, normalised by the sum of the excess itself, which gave 2346.4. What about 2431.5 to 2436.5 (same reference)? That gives 2433.8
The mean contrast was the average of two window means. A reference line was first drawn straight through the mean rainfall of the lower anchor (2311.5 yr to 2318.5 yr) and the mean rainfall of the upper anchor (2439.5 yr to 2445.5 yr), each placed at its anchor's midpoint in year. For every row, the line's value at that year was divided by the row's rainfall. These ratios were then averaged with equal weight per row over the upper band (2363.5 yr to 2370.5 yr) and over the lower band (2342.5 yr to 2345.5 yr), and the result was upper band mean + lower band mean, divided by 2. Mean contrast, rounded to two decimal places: 0.82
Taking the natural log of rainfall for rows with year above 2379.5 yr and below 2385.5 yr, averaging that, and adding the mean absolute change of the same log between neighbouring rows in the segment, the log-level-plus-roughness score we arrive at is 4.42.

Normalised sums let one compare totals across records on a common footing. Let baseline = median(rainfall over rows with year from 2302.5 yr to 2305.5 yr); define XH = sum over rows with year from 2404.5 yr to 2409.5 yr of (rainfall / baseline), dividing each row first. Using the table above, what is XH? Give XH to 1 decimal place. 5.4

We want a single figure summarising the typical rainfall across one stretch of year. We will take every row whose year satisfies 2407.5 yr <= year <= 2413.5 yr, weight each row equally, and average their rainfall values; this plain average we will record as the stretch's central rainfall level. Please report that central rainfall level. 81.1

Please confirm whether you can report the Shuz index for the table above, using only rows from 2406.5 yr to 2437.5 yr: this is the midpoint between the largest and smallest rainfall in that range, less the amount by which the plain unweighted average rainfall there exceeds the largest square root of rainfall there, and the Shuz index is 9.9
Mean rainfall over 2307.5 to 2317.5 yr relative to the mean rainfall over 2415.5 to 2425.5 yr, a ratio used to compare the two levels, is 0.85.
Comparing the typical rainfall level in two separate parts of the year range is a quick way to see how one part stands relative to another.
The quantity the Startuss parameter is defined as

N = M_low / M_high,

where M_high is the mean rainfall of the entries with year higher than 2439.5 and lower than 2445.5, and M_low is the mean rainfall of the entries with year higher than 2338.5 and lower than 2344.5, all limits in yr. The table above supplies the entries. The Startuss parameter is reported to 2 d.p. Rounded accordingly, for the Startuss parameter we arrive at 1.07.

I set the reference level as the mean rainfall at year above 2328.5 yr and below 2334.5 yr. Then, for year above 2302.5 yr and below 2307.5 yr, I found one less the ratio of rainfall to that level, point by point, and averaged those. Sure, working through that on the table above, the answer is 0.121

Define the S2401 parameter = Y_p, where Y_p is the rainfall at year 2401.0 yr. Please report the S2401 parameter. 84.3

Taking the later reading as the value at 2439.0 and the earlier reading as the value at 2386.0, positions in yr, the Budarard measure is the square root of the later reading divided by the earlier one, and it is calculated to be 1.02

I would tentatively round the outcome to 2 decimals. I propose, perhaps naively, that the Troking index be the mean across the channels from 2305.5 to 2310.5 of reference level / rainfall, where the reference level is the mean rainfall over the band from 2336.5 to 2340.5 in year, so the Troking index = 1.23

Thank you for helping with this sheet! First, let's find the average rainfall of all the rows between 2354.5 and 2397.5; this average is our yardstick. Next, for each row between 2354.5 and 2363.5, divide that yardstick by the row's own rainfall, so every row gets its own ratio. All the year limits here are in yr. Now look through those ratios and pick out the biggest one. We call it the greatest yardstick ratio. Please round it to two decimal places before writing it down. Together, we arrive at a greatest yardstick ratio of 1.00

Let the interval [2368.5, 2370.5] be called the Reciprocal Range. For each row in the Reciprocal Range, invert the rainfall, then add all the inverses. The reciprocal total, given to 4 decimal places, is 0.0210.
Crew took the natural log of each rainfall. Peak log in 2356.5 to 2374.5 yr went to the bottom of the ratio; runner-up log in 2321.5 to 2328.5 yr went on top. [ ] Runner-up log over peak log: 0.96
